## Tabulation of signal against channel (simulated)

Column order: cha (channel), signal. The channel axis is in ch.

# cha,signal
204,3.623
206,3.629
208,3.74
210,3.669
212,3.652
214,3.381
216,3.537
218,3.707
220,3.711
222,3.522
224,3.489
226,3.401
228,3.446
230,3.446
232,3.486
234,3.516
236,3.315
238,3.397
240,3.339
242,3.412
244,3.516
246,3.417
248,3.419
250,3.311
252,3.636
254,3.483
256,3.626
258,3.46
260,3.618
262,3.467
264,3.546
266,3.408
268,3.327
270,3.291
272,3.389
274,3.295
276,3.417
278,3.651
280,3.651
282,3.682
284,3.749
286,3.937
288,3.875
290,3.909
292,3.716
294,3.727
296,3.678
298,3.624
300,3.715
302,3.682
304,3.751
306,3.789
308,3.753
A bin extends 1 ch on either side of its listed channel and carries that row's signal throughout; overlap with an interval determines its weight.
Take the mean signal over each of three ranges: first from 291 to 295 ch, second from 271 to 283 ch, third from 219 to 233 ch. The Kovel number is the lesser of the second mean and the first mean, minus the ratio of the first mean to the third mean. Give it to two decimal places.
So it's 2.45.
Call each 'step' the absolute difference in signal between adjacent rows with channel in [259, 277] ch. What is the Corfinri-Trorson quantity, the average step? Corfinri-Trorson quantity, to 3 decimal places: 0.100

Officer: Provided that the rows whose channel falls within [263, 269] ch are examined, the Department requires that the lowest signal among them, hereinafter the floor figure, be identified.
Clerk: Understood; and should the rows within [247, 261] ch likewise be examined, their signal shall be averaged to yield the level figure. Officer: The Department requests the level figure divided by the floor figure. 1.054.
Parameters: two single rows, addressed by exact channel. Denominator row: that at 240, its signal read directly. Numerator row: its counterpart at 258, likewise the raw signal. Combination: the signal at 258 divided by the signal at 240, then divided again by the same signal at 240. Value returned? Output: 0.310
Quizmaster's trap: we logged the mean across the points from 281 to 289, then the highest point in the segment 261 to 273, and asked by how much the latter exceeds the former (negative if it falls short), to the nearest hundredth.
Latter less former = -0.26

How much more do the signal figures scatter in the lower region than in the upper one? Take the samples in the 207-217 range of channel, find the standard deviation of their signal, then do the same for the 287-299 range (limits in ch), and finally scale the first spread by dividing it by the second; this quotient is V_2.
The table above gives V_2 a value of 1.2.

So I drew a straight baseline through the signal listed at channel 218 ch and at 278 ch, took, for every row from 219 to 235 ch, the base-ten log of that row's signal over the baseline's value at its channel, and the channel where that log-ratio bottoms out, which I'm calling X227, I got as 226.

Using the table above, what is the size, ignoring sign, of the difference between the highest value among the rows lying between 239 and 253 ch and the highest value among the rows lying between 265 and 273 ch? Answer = 0.228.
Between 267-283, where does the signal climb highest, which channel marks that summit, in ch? 282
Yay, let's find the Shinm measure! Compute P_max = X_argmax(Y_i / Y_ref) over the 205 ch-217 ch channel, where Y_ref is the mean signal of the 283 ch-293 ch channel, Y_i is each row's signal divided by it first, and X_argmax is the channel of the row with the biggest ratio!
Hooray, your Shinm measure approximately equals 208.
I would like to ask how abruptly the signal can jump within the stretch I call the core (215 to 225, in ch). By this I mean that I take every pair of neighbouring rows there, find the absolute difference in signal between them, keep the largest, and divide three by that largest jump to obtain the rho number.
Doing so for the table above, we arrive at 16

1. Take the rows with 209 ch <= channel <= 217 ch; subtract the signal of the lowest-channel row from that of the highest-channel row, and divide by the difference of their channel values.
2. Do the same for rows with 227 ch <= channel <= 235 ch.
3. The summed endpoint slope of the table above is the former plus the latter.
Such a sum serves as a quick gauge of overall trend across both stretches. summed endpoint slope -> -0.010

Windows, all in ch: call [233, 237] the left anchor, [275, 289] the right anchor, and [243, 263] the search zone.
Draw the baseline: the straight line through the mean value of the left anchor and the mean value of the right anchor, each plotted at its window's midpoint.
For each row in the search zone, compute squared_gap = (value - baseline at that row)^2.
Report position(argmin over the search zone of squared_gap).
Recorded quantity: 244 ch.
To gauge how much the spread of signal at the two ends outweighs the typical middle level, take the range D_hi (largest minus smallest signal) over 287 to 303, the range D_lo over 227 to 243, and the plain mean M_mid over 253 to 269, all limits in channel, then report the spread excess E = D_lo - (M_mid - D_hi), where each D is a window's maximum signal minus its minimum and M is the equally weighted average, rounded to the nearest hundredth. -3.01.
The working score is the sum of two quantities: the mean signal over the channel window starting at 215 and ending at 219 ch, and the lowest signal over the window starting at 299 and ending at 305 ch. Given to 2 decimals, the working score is 7.30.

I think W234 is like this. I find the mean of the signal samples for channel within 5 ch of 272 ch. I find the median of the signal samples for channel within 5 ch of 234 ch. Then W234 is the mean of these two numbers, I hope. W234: 3.39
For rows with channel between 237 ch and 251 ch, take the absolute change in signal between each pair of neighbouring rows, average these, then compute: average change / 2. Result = 0.037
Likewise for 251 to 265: 0.071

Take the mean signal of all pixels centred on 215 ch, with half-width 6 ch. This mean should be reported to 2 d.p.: 3.61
